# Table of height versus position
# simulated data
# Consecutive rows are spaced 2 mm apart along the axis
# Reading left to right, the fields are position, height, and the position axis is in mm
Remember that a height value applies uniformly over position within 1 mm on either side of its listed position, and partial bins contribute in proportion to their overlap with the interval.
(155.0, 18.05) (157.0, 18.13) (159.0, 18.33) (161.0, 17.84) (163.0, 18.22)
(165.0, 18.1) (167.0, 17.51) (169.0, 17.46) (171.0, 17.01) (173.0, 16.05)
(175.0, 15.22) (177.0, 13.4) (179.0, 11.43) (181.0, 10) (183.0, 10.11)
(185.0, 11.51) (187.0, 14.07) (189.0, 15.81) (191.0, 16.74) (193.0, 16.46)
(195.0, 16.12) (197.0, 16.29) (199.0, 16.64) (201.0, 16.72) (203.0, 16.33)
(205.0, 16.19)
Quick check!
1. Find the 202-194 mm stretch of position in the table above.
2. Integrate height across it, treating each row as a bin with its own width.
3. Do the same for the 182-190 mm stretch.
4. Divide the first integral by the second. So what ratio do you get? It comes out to 1.28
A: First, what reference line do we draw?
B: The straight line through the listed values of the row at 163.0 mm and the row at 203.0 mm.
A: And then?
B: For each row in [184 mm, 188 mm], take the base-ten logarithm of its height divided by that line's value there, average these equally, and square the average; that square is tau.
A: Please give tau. 0.017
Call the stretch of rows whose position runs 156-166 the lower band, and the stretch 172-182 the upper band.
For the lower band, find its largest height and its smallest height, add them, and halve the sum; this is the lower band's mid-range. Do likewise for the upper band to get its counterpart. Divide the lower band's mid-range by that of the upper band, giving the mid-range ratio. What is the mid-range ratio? 1.4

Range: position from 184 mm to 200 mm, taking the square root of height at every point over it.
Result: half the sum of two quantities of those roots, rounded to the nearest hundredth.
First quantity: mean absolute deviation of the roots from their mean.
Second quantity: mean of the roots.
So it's 2.05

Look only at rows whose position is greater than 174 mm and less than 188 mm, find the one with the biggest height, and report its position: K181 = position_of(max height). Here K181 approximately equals 175.0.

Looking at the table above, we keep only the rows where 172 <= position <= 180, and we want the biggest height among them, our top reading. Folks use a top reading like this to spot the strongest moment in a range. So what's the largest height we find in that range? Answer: 16.05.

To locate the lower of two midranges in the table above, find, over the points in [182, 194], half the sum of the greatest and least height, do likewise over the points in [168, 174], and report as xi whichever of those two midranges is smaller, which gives 13.4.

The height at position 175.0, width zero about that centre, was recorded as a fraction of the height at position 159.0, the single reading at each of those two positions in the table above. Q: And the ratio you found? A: 0.83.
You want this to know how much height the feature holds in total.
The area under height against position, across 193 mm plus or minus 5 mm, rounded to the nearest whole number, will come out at 163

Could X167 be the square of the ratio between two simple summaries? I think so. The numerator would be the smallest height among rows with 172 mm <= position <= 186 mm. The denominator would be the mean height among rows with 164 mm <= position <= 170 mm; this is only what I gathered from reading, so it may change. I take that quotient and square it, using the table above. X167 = 0.32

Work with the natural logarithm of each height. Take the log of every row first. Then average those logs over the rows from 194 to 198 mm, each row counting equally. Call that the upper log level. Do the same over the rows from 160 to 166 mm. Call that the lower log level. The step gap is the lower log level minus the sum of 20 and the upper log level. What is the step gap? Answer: -19.89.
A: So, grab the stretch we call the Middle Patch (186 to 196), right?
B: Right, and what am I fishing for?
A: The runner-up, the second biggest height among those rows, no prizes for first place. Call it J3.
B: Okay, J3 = 16.46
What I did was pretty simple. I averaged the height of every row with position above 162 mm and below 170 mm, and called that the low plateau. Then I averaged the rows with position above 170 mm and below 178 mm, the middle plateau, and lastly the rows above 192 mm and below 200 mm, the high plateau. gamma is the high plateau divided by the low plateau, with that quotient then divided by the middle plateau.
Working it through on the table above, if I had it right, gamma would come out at 0.06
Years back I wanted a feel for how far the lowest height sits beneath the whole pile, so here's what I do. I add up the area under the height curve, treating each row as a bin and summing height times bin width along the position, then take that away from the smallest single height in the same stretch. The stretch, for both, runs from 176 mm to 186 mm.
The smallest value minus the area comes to -103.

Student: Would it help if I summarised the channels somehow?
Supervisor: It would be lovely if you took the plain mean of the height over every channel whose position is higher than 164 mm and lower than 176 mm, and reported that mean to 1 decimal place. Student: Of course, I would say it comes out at 16.9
